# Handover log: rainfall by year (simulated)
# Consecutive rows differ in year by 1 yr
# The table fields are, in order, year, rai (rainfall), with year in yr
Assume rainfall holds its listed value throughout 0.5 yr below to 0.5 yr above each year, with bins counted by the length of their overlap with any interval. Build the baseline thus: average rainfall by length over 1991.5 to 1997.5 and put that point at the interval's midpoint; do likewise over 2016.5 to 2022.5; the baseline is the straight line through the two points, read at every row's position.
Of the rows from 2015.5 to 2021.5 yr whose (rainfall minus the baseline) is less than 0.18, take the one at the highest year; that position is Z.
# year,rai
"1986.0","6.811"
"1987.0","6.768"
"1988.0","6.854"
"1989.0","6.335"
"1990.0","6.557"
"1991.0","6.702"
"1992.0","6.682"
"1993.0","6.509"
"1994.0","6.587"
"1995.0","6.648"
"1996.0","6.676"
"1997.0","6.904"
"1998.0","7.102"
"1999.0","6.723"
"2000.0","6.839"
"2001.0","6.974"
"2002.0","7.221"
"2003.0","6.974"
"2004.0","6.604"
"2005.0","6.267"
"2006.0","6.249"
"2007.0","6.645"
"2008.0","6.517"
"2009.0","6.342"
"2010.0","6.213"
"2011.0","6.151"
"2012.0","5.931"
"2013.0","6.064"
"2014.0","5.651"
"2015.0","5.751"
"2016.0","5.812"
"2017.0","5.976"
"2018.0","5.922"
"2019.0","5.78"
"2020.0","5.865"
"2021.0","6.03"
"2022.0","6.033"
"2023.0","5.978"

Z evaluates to 2021.0 yr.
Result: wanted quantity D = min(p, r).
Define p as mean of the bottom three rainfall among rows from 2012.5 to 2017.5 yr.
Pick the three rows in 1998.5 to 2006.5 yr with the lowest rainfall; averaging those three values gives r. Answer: 5.7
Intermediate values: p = 5.7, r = 6.37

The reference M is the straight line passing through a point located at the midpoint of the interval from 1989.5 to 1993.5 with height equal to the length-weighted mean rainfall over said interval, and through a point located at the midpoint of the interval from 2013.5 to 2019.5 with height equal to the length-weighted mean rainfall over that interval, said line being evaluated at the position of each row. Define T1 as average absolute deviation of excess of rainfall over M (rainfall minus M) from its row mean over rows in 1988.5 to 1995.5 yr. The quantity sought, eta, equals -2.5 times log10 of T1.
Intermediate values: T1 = 0.128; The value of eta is 2.23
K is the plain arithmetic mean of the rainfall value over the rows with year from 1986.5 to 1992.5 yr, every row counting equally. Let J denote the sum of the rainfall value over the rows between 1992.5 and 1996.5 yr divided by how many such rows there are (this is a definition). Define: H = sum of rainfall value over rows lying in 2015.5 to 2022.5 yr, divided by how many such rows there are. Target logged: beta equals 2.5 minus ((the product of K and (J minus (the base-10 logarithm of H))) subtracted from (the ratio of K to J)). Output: 40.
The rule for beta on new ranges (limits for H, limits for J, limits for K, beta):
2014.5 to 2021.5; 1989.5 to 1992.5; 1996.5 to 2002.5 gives 42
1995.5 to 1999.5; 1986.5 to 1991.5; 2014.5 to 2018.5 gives 36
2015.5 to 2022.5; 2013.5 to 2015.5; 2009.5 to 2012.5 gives 31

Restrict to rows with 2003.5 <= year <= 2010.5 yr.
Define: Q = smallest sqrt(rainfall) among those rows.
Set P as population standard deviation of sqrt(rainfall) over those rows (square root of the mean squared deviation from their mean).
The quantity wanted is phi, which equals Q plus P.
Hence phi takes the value 2.53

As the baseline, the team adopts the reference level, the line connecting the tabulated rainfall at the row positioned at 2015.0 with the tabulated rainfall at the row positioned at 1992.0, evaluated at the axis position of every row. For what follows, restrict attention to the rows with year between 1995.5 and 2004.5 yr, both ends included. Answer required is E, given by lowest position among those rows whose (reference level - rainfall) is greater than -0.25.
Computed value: 1996.0 yr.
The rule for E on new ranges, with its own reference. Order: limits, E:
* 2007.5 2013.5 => 2011.0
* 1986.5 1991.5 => 1987.0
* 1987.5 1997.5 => 1988.0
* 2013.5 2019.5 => 2014.0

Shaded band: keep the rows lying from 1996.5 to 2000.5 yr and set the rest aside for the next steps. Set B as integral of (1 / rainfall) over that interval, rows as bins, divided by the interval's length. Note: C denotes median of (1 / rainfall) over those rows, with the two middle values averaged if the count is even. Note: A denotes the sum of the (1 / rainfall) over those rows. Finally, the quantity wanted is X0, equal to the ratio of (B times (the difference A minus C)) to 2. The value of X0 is 0.0316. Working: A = 0.581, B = 0.145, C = 0.146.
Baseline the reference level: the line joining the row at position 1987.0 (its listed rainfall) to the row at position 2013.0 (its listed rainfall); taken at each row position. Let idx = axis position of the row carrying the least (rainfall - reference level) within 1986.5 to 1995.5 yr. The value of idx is 1989.0 yr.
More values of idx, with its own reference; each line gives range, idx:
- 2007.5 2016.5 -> 2014.0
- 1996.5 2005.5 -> 2005.0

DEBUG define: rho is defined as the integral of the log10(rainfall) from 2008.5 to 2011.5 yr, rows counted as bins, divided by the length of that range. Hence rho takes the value 0.795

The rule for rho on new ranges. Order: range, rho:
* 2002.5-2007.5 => 0.816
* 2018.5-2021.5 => 0.770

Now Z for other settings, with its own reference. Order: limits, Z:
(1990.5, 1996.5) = 1996.0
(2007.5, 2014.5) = 2014.0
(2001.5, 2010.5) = 2010.0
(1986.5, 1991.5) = 1991.0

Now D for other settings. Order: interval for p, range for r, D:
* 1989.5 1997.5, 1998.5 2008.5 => 6.3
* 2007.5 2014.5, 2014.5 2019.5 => 5.8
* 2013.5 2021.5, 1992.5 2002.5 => 5.7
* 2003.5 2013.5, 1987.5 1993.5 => 6.0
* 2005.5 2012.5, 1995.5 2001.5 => 6.1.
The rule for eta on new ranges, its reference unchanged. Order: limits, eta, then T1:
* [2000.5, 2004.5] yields 2.03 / 0.154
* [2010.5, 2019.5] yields 2.34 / 0.116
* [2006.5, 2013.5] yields 2.08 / 0.147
